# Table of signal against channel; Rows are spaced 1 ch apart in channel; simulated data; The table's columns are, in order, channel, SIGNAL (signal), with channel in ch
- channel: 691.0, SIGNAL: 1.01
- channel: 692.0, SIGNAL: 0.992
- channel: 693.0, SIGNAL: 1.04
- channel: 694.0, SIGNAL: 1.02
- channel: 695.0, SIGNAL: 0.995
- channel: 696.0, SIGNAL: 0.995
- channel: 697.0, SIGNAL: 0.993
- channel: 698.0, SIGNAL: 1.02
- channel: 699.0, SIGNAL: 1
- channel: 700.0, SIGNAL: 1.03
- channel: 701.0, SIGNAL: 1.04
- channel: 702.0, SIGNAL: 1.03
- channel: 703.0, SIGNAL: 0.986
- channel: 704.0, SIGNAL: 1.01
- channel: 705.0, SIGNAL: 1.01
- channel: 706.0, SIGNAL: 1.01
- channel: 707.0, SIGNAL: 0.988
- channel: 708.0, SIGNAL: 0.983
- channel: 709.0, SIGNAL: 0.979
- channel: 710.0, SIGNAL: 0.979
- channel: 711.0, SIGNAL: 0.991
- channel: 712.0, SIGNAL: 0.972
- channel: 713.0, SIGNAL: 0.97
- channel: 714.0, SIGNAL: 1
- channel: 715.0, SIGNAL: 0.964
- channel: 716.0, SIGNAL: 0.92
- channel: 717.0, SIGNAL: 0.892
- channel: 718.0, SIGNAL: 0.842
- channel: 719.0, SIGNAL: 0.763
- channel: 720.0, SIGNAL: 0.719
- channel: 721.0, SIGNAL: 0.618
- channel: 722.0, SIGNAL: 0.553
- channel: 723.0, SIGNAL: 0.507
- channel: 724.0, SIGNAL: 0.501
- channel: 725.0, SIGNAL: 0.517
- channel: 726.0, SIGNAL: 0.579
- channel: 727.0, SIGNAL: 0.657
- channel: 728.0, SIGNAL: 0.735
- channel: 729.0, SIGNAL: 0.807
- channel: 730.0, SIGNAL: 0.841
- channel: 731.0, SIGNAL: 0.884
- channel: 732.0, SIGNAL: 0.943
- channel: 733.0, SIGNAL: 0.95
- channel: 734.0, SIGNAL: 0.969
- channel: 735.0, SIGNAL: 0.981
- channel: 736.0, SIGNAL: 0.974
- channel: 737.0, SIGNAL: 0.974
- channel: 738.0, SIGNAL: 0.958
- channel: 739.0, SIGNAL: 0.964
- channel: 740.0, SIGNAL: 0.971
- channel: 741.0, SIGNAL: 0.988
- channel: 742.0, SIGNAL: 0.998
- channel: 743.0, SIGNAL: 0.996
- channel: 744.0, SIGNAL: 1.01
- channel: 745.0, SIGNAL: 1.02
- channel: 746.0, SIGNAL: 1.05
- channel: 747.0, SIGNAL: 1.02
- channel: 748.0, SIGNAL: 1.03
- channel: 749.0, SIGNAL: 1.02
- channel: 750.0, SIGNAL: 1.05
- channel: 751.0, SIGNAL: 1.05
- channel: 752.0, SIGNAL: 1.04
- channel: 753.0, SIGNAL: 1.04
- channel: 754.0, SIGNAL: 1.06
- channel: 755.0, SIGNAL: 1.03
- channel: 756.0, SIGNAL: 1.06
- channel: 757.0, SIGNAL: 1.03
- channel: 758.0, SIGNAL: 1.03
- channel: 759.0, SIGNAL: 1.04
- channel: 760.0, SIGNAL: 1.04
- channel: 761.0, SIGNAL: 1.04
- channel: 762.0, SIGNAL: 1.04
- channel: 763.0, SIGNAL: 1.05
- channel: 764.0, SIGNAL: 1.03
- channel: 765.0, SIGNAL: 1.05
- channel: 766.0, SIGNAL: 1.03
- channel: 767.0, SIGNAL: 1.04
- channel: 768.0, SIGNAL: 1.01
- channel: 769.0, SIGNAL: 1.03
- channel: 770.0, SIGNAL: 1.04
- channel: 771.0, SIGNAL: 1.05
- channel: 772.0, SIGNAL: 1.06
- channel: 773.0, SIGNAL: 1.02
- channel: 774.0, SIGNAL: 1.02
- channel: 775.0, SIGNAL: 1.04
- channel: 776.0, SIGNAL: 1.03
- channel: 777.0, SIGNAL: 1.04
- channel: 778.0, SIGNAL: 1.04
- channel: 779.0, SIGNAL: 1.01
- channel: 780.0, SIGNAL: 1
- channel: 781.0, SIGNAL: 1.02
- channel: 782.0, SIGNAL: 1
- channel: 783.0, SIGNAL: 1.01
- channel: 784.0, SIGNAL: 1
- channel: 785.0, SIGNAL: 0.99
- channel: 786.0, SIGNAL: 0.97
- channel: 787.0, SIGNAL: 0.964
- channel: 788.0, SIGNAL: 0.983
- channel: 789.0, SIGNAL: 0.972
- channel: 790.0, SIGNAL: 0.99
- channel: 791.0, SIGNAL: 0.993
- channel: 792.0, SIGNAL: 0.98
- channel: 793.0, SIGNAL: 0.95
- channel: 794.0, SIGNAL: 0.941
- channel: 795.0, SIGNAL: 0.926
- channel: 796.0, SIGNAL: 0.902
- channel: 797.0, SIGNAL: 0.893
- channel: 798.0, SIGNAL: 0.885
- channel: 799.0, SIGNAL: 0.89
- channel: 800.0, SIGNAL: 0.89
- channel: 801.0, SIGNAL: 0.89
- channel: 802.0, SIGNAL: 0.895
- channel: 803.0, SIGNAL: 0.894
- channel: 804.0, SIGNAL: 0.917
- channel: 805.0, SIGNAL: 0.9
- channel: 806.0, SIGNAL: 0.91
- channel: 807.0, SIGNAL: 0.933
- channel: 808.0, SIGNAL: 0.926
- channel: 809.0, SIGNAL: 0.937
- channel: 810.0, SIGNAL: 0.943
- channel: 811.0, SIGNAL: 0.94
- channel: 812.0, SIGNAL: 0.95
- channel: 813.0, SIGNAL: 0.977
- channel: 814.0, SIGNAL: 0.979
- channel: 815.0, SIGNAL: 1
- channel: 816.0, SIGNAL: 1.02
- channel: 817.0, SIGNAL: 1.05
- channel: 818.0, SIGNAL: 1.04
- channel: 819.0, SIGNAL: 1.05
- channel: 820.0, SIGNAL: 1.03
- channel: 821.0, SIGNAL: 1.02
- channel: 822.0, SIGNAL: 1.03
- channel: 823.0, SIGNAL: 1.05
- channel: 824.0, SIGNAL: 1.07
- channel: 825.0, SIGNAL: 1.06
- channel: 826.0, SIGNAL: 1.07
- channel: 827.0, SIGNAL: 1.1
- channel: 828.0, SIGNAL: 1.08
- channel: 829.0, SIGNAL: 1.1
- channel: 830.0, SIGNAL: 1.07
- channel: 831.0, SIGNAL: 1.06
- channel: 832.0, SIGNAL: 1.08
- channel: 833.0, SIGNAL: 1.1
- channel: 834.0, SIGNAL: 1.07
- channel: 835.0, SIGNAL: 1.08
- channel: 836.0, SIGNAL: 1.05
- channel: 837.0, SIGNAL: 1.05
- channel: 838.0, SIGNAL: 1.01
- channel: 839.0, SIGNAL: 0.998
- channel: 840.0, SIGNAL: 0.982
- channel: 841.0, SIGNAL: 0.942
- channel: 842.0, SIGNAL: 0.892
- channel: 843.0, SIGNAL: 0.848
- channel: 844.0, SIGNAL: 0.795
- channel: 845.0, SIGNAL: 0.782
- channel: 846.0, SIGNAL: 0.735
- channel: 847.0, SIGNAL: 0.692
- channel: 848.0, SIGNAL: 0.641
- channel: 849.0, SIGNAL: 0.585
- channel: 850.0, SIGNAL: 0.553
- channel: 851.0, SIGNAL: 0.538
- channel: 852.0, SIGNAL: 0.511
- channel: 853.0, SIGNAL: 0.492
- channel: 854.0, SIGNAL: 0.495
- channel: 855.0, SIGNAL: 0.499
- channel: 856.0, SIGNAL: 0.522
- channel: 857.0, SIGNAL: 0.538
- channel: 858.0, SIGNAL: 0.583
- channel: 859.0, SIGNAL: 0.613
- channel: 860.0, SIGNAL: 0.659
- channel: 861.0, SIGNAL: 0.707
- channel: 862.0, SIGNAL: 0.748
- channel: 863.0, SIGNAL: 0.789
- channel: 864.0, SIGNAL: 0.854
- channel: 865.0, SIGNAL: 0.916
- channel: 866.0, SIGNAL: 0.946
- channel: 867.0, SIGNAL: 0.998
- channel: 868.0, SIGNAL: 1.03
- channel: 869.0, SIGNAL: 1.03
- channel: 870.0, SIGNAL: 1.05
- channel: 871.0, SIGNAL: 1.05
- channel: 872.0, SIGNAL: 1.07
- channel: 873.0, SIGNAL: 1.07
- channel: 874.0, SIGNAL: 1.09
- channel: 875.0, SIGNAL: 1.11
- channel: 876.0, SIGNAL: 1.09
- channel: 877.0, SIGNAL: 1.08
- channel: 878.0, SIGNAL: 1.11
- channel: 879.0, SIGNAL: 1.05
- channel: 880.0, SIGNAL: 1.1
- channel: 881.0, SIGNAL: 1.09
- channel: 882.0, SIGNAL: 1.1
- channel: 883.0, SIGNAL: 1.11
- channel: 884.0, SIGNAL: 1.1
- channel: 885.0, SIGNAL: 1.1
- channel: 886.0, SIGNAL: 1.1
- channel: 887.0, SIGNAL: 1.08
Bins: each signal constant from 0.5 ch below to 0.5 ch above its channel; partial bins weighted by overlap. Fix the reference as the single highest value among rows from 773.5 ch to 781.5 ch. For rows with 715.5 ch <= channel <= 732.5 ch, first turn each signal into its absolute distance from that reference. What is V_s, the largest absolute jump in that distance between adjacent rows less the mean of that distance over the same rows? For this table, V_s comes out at -0.22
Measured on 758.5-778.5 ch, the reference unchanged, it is 0.02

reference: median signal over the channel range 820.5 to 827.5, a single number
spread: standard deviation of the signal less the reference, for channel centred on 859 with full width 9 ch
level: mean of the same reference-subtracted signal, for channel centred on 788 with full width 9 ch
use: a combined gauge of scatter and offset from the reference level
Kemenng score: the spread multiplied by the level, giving -0.008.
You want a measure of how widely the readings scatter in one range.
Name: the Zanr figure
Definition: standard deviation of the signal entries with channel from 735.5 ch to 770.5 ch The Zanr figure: 0.028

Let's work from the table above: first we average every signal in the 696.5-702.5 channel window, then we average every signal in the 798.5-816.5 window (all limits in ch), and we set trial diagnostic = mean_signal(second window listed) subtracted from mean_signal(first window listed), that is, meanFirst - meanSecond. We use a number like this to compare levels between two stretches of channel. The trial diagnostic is 0.09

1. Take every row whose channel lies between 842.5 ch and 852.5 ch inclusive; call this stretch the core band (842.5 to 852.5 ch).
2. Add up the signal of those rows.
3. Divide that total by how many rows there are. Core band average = 0.67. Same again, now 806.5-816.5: 0.96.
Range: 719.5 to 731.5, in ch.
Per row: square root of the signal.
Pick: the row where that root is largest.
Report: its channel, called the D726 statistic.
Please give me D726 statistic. 731.0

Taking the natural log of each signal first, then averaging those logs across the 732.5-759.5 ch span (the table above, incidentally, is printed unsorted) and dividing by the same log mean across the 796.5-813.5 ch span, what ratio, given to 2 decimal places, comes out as -0.12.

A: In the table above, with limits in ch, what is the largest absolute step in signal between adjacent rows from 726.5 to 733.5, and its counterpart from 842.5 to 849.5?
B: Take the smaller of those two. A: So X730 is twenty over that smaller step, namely 357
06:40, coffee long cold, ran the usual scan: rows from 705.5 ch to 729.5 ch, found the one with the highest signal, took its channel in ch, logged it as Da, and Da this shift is 706.0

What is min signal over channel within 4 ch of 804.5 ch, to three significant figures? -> 0.890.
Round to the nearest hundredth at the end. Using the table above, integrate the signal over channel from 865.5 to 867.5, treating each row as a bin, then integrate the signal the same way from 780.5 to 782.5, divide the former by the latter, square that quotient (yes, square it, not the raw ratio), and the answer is 0.93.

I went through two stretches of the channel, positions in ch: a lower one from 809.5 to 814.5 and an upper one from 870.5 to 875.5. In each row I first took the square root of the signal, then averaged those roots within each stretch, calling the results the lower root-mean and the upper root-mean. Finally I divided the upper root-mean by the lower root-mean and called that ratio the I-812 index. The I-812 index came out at 1.06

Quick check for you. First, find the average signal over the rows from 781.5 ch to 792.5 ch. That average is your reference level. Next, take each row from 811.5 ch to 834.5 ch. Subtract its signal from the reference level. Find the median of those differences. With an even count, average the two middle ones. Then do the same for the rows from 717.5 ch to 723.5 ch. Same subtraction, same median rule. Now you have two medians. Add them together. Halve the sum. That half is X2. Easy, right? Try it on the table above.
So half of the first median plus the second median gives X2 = 0.13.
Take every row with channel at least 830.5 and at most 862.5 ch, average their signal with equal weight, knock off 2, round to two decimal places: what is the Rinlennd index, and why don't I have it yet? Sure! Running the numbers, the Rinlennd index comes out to -1.22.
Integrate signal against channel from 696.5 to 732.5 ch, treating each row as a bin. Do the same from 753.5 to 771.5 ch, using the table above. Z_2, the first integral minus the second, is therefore 13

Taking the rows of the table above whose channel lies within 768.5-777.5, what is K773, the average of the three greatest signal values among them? 1.05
